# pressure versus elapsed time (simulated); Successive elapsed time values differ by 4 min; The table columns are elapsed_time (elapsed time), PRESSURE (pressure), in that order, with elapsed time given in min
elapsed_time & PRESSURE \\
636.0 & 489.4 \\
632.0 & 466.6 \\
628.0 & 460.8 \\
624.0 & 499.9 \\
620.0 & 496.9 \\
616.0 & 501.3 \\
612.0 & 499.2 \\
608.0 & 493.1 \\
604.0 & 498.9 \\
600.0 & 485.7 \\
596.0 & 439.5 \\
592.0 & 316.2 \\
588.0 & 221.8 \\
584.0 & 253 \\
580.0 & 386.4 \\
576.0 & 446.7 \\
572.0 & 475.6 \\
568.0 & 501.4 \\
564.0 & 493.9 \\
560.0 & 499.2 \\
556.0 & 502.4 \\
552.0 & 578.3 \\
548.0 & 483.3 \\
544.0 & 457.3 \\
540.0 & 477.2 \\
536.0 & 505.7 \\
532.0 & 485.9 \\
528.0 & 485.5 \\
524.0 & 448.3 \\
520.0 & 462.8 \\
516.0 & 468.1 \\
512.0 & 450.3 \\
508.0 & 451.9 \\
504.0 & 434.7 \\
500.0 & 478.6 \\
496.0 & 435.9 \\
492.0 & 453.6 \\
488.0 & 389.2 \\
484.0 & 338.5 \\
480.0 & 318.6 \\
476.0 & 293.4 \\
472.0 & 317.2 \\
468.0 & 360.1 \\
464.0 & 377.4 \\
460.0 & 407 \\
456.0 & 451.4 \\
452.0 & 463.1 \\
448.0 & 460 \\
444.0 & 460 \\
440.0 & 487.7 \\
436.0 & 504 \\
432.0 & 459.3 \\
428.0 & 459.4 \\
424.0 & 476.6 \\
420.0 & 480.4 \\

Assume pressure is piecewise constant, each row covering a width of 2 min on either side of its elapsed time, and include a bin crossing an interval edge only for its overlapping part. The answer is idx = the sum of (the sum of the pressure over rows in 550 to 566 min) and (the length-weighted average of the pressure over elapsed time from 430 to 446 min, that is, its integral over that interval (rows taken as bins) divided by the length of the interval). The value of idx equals 2552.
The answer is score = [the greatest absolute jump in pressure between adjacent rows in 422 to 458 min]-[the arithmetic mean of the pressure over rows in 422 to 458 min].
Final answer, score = -424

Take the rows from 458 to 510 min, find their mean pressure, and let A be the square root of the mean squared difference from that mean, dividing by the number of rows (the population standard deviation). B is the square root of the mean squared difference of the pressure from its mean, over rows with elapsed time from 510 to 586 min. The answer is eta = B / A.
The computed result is 1.1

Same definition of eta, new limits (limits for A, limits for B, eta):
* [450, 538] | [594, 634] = 0.3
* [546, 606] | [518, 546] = 0.2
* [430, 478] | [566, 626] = 1.4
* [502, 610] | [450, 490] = 0.7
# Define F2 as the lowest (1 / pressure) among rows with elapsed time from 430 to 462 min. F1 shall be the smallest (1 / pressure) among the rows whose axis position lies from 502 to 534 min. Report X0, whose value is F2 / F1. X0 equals 0.96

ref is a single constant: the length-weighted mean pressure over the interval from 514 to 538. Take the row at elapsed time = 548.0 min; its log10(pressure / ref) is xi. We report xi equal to 0.01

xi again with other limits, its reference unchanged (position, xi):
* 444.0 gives -0.01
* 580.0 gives -0.09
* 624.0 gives 0.02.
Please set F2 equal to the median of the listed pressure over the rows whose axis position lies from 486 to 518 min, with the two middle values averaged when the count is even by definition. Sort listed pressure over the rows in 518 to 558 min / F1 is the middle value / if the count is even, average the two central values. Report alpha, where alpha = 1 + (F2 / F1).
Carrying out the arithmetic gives 1.93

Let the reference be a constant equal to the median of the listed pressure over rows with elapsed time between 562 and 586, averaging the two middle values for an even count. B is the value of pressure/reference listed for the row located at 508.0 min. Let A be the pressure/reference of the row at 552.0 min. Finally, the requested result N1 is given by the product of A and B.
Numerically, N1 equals 1.23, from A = 1.25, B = 0.98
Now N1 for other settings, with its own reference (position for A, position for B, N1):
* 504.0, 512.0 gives 0.92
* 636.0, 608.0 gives 1.13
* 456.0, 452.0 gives 0.98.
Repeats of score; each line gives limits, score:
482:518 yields -369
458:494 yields -297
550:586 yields -326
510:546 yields -434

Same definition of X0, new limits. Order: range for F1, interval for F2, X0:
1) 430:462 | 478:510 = 1.05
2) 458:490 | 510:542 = 0.80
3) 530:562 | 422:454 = 1.15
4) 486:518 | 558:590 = 0.95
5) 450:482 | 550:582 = 0.80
